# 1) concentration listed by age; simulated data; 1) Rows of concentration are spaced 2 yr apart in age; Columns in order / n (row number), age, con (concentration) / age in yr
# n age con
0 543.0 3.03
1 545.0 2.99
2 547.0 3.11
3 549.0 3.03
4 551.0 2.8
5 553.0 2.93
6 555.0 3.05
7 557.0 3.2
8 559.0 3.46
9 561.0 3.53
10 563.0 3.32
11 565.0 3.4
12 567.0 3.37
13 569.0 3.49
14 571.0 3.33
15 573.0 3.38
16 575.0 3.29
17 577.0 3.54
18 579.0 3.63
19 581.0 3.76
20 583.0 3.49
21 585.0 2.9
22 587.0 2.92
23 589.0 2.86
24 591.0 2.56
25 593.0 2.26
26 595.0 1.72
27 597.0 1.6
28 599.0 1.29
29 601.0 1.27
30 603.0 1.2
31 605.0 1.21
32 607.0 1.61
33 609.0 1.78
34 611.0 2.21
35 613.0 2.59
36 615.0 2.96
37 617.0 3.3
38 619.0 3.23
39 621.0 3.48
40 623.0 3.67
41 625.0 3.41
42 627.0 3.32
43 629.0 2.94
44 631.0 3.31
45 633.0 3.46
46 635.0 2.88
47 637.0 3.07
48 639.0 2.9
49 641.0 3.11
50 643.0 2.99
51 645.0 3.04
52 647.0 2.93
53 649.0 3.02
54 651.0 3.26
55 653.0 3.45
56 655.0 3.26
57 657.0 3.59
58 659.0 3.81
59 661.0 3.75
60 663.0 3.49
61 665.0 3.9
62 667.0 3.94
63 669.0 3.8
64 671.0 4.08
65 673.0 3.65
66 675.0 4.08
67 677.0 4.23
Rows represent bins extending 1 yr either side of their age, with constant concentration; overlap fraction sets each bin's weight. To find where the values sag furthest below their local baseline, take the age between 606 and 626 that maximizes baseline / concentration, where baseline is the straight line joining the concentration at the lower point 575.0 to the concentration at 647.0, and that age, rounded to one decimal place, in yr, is 607.0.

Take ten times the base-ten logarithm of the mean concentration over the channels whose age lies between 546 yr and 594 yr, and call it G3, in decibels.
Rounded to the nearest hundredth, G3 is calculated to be 5.04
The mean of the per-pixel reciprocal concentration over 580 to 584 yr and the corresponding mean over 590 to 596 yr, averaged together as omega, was 0.37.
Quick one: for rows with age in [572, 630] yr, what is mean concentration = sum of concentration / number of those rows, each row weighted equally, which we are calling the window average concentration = 2.67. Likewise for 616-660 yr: 3.25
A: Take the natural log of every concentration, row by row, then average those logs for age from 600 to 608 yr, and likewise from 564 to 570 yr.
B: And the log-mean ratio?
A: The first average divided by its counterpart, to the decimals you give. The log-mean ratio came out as 0.2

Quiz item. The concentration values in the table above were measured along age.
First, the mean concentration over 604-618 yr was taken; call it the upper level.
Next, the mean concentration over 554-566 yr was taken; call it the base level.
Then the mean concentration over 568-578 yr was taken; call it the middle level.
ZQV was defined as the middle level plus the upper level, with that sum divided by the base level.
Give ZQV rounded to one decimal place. 1.7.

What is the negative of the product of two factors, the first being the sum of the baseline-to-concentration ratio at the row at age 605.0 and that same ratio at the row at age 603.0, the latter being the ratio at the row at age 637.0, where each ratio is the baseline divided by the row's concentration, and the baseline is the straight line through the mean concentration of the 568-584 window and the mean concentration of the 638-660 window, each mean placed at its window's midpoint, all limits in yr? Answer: -6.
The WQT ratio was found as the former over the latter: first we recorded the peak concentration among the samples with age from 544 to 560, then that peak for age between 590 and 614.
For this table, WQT 1.34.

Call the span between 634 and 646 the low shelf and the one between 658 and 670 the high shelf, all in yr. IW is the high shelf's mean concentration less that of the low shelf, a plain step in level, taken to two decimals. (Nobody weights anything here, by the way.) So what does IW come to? 0.78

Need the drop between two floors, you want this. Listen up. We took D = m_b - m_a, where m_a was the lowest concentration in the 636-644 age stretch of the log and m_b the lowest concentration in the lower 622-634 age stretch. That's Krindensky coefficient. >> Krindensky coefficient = 0.04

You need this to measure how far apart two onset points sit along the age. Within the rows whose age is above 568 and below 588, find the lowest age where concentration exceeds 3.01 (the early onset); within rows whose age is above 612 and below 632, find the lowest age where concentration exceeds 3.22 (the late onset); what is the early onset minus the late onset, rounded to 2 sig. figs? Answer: -48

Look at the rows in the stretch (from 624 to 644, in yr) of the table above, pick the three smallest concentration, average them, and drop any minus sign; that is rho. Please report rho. 2.9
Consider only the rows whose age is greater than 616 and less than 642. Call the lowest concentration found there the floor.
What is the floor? 2.88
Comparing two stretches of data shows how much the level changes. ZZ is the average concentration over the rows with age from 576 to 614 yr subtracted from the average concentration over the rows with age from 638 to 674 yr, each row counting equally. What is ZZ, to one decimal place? 1.1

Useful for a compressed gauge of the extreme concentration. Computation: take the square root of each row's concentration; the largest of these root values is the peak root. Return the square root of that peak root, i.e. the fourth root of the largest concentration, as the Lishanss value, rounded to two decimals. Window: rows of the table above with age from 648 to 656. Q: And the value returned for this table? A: 1.36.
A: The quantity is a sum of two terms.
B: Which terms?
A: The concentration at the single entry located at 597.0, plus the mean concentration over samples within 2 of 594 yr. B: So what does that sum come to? 4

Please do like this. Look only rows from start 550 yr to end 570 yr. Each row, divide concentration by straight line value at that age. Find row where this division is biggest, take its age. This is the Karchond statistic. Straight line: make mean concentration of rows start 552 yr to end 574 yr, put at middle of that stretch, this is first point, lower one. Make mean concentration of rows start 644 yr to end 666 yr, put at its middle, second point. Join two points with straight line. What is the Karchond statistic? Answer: 561.0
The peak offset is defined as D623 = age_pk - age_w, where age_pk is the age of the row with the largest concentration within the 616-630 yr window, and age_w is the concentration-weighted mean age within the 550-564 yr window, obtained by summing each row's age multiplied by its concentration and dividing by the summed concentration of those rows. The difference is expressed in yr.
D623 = 65.7 yr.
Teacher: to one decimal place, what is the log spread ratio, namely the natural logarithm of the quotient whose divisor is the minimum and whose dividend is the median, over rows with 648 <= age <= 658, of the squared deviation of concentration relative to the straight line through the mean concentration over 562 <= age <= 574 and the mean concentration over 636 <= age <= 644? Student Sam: 3.8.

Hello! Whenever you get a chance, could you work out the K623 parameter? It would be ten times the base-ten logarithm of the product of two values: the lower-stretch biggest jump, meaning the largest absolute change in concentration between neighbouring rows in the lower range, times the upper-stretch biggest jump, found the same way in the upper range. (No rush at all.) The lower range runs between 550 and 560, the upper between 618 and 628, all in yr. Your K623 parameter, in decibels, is -12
